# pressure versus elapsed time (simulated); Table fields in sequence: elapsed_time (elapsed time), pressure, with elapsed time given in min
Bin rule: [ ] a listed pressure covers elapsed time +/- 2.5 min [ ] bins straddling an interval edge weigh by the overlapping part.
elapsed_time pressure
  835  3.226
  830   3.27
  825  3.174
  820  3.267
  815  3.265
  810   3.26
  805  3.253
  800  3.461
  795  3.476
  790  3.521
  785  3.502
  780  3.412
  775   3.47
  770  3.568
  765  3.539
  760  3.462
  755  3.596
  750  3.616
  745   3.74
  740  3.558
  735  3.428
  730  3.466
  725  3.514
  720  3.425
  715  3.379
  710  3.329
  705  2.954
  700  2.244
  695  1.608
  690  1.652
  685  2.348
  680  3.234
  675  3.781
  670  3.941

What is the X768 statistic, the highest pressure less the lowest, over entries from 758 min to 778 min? 0.11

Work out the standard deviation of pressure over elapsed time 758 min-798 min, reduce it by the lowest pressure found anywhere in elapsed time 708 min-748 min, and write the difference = -3.28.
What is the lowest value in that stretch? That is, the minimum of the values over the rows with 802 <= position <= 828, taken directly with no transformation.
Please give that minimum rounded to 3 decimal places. 3.174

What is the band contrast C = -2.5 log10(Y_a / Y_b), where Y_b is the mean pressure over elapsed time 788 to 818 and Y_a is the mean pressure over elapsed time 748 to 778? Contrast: -0.05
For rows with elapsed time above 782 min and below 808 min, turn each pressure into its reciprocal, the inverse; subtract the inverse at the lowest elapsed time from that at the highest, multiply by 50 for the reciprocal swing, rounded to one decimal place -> 1.1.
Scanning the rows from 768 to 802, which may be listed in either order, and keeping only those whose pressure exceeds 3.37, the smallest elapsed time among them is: 770 min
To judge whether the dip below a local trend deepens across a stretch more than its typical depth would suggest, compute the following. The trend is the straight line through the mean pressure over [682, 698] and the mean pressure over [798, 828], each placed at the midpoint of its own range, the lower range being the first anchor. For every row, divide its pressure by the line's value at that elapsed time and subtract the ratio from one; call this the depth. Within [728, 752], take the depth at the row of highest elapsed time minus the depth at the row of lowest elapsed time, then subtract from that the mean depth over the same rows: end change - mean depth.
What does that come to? 0.5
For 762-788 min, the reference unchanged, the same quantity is 0.3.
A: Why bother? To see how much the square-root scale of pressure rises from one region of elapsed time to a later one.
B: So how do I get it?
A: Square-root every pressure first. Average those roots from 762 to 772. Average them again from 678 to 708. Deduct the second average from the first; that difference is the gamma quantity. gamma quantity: 0.37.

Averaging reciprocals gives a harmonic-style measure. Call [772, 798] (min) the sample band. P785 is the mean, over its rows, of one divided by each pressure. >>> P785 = 0.29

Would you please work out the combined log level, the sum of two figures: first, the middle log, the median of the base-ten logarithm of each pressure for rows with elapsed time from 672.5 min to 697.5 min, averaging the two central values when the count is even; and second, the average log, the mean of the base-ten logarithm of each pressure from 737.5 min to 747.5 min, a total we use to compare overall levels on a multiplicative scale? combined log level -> 0.93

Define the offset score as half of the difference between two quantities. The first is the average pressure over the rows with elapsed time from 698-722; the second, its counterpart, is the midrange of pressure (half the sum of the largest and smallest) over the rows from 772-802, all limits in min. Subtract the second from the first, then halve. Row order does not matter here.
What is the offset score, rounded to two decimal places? -0.20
